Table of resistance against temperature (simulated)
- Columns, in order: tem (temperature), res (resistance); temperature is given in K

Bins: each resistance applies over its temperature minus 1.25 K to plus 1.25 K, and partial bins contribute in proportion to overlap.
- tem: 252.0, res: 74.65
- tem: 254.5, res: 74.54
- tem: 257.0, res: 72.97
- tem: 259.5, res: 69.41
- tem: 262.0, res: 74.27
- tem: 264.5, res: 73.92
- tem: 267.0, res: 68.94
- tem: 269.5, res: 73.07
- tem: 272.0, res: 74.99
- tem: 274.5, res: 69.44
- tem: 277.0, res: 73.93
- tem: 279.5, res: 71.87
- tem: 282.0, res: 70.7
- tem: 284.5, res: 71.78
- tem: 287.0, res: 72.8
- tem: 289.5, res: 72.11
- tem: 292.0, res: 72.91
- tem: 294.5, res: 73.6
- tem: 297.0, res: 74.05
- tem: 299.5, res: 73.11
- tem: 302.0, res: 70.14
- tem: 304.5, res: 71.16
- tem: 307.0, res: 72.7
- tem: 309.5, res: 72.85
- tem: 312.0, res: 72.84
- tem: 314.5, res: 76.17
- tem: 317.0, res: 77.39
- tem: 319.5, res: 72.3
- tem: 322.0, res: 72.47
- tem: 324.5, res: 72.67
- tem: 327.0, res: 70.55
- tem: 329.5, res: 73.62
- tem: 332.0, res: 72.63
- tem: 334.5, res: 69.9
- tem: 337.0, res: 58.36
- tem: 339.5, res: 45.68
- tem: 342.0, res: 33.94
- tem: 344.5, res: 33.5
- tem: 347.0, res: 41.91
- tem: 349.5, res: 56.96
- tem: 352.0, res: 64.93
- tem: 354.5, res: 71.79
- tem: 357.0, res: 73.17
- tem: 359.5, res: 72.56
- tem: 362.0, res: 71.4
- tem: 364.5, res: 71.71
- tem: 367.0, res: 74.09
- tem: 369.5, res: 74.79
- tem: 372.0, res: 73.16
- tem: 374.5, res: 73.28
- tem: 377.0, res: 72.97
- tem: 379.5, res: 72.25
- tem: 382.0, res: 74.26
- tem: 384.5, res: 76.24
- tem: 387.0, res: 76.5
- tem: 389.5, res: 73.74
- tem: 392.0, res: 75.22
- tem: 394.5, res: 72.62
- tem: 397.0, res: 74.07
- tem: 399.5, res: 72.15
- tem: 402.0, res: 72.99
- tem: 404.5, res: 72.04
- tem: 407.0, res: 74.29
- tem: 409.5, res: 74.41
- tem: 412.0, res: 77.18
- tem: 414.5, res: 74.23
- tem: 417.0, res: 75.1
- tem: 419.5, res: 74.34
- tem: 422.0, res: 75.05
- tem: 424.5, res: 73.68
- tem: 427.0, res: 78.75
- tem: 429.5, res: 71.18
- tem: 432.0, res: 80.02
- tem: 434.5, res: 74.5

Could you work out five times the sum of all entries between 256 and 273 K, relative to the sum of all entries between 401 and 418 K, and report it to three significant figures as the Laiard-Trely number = 4.88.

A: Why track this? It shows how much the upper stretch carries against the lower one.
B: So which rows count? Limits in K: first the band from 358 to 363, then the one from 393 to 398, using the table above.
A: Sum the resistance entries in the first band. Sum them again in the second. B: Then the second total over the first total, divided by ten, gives 0.102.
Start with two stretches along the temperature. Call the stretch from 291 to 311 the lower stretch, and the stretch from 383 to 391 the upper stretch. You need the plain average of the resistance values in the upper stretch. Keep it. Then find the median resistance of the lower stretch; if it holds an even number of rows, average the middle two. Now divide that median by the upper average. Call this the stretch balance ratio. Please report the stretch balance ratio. 0.97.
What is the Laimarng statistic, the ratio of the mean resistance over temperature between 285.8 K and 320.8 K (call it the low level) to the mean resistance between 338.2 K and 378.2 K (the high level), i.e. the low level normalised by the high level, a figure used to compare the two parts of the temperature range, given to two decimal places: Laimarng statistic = 1.16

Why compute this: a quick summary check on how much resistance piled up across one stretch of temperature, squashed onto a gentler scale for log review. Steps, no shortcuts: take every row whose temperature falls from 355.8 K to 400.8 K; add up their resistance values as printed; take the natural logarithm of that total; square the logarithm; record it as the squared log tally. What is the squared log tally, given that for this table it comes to 51.7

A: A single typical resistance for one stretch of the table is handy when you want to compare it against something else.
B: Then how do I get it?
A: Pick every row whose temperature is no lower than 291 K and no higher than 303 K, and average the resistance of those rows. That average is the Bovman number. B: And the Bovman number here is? 72.8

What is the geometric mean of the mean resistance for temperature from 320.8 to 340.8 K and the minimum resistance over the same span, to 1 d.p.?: 55.3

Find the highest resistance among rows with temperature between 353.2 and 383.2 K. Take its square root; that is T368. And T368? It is 8.65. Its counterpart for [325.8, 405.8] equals 8.75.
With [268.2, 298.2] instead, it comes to 8.66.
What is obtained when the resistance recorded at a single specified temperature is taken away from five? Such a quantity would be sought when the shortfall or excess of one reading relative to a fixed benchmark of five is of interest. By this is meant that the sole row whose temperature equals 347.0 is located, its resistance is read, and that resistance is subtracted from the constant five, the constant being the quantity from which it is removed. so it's -36.9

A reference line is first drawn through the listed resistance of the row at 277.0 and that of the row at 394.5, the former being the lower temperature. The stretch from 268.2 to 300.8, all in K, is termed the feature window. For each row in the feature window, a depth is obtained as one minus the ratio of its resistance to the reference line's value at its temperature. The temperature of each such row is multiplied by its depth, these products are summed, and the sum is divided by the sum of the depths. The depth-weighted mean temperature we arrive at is 281.8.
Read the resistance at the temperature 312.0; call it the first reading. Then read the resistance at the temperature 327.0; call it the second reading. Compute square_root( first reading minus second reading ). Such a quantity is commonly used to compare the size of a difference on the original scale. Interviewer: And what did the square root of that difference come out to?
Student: 1.51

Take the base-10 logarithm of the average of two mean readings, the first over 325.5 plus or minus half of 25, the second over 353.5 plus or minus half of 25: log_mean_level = 1.82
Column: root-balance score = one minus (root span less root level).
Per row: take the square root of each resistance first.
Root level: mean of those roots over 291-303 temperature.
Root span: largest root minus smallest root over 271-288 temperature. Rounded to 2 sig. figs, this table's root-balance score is 9.2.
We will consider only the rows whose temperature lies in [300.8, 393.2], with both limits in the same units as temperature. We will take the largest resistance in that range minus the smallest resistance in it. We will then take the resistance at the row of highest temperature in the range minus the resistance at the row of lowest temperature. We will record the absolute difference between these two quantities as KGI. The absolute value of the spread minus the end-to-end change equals 39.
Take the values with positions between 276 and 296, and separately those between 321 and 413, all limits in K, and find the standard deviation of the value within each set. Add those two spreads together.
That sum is 12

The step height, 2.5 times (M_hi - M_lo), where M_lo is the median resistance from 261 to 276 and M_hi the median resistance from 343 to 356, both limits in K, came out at -41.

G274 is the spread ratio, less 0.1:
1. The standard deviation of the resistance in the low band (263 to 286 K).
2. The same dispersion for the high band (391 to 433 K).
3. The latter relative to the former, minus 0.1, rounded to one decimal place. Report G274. 1.0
